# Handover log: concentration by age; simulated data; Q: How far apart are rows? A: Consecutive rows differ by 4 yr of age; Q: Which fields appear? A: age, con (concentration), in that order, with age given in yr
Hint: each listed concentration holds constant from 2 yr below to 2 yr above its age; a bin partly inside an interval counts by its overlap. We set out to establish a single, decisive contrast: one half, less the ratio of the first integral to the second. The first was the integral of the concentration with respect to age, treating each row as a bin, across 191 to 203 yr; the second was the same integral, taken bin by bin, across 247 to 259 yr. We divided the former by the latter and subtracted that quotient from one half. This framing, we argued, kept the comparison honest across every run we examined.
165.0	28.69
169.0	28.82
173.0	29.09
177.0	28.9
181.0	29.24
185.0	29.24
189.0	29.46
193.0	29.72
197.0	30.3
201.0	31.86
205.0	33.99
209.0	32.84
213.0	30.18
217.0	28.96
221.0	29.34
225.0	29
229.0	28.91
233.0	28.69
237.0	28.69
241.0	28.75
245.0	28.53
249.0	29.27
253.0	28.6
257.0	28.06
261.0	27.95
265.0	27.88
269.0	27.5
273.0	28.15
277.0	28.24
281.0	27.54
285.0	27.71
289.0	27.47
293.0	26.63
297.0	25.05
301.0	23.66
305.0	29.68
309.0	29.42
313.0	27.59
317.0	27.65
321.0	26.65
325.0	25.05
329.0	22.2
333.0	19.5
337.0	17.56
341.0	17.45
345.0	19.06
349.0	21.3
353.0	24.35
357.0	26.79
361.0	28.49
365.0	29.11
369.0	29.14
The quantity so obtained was -0.57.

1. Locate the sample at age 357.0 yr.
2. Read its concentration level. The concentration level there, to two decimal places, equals 26.79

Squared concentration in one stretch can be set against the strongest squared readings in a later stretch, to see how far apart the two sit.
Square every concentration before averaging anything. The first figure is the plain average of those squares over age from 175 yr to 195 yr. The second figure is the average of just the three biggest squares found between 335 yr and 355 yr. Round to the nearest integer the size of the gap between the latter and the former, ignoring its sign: 389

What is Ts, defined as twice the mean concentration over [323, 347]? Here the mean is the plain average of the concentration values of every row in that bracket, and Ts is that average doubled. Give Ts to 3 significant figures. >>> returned 40.3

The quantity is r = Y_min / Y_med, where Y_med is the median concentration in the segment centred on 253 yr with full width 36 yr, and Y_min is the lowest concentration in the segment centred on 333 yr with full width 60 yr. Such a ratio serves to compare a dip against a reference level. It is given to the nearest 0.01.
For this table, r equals 0.61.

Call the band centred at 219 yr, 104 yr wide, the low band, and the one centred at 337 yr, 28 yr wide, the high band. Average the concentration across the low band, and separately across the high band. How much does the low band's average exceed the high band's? 9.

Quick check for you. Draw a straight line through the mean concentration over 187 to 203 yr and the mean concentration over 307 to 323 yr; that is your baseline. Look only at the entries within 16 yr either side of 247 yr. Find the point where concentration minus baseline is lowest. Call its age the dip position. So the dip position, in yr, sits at 261.0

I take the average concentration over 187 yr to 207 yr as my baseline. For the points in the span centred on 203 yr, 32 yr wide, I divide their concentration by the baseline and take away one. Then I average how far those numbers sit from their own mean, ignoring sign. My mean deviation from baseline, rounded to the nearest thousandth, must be 0.048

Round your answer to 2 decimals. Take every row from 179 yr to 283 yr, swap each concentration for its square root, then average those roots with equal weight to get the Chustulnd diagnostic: 5.41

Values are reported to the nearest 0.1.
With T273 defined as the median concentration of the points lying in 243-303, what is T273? 27.9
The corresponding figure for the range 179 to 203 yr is 29.6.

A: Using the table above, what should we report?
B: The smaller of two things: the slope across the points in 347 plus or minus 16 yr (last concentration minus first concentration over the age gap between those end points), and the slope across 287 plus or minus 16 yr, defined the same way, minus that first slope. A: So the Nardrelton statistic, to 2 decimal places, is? -0.48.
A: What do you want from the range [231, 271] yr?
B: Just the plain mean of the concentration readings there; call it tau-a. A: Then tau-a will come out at 28.4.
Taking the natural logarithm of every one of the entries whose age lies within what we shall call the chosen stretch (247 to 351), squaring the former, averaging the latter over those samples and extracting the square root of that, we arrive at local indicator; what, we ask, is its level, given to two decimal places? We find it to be 3.24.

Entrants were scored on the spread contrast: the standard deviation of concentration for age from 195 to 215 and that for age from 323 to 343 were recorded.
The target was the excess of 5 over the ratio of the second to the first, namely 3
